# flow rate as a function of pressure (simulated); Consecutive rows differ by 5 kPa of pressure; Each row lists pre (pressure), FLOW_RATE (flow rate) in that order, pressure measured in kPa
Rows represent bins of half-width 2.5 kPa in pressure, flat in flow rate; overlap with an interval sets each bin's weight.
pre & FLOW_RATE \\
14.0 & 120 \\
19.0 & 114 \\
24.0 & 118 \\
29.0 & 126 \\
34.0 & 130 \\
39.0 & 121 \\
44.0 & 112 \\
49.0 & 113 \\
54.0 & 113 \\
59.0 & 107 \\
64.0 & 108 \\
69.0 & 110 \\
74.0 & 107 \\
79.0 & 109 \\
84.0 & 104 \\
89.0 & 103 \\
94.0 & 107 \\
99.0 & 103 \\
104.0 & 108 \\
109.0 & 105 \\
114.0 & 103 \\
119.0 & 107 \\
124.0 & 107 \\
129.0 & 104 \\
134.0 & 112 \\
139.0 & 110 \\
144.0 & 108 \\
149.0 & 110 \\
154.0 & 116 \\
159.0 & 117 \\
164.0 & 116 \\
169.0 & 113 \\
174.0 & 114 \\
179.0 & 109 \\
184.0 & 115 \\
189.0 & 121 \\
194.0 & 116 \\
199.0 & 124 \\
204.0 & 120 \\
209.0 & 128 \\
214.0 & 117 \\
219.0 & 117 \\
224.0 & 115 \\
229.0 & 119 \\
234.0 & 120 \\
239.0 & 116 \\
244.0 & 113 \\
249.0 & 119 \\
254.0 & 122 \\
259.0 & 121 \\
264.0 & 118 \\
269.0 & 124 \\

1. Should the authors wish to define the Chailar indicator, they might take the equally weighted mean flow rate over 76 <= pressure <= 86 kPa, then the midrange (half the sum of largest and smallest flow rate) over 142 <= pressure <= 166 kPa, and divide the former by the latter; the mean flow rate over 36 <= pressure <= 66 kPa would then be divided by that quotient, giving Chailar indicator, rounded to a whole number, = 119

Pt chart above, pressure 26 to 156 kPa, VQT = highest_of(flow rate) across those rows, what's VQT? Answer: 130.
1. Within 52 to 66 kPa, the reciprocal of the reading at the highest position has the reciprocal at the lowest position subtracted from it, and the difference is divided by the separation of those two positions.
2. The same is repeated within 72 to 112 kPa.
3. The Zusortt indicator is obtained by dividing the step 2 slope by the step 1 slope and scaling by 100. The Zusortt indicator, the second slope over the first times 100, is 12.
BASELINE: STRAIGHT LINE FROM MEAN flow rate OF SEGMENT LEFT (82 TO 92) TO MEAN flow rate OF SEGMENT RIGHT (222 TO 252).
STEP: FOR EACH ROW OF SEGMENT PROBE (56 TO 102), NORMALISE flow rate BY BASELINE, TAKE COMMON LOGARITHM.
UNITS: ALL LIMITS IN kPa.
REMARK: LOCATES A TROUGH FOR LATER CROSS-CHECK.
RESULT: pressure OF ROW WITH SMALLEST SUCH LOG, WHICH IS 99.0 kPa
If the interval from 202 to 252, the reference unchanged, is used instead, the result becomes 244.0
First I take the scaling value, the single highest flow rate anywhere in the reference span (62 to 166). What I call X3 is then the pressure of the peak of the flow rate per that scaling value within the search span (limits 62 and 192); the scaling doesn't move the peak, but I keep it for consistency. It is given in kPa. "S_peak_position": 189.0 kPa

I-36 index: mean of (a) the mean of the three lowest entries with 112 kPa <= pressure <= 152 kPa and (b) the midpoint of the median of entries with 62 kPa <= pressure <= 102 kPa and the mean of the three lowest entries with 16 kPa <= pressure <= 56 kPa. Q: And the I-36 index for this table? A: 107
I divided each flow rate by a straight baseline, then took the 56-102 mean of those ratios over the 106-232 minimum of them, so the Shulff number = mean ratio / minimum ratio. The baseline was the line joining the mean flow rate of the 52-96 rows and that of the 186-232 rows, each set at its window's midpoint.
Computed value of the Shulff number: 1.07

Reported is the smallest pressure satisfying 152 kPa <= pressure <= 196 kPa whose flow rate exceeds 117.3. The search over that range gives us 189.0 kPa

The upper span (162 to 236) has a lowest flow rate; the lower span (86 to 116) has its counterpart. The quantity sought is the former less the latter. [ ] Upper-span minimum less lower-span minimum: 6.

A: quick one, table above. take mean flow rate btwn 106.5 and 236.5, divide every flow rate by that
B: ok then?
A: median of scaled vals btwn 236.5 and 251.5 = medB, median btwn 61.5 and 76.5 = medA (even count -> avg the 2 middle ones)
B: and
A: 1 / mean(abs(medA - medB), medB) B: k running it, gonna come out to 1.84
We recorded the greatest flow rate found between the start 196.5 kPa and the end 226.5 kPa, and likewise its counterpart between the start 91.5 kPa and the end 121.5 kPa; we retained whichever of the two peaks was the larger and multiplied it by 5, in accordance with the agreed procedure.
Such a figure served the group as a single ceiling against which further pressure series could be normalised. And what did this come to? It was 640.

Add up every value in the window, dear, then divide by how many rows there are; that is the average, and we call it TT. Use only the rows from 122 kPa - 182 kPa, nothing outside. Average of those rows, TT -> 111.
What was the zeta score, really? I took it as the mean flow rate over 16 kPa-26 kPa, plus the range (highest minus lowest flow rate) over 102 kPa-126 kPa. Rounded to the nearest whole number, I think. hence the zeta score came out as 121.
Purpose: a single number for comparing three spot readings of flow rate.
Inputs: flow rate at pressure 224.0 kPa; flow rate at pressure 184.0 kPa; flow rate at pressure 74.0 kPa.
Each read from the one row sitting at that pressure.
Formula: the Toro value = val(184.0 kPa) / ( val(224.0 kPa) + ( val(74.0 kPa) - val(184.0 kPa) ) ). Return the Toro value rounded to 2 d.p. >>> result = 1.07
